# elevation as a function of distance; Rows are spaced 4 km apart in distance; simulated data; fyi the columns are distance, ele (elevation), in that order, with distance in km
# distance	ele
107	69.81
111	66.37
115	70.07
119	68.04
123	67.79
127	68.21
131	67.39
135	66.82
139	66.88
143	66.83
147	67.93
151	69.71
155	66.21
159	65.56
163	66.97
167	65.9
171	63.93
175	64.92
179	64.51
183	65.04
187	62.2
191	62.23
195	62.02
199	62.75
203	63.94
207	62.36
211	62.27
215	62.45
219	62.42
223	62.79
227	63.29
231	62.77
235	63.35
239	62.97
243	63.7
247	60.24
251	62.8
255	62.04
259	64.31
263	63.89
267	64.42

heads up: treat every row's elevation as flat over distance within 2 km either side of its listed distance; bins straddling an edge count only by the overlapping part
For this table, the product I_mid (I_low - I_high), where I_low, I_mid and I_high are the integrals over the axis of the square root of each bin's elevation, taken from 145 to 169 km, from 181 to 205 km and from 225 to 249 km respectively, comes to 1228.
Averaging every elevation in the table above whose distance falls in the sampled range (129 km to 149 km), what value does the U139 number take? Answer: 67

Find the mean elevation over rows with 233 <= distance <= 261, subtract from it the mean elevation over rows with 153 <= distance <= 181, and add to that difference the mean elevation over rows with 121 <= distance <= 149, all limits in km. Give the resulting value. 64.8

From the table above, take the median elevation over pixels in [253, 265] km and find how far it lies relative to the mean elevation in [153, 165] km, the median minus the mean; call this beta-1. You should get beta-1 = -2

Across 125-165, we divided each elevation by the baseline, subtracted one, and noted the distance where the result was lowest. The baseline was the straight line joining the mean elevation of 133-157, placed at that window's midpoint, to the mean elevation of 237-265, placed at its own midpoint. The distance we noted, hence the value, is 159 km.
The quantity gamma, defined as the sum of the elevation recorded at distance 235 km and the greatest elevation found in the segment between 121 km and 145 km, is 132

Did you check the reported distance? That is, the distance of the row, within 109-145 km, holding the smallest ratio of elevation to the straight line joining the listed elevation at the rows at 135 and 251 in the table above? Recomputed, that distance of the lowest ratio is 111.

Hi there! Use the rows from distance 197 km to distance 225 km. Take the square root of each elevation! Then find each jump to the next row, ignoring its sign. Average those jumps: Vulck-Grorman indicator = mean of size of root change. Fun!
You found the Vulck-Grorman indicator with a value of 0.036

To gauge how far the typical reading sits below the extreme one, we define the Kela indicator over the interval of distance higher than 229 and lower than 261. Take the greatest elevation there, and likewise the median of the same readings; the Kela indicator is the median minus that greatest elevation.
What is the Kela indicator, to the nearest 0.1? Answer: -1.4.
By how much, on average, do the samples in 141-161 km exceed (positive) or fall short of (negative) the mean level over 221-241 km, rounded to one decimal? 4.2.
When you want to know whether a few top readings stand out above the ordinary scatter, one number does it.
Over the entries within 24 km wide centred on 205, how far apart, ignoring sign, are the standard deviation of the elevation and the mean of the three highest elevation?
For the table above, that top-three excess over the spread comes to 62.4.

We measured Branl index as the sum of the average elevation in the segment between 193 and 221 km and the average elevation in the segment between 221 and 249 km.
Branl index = 125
